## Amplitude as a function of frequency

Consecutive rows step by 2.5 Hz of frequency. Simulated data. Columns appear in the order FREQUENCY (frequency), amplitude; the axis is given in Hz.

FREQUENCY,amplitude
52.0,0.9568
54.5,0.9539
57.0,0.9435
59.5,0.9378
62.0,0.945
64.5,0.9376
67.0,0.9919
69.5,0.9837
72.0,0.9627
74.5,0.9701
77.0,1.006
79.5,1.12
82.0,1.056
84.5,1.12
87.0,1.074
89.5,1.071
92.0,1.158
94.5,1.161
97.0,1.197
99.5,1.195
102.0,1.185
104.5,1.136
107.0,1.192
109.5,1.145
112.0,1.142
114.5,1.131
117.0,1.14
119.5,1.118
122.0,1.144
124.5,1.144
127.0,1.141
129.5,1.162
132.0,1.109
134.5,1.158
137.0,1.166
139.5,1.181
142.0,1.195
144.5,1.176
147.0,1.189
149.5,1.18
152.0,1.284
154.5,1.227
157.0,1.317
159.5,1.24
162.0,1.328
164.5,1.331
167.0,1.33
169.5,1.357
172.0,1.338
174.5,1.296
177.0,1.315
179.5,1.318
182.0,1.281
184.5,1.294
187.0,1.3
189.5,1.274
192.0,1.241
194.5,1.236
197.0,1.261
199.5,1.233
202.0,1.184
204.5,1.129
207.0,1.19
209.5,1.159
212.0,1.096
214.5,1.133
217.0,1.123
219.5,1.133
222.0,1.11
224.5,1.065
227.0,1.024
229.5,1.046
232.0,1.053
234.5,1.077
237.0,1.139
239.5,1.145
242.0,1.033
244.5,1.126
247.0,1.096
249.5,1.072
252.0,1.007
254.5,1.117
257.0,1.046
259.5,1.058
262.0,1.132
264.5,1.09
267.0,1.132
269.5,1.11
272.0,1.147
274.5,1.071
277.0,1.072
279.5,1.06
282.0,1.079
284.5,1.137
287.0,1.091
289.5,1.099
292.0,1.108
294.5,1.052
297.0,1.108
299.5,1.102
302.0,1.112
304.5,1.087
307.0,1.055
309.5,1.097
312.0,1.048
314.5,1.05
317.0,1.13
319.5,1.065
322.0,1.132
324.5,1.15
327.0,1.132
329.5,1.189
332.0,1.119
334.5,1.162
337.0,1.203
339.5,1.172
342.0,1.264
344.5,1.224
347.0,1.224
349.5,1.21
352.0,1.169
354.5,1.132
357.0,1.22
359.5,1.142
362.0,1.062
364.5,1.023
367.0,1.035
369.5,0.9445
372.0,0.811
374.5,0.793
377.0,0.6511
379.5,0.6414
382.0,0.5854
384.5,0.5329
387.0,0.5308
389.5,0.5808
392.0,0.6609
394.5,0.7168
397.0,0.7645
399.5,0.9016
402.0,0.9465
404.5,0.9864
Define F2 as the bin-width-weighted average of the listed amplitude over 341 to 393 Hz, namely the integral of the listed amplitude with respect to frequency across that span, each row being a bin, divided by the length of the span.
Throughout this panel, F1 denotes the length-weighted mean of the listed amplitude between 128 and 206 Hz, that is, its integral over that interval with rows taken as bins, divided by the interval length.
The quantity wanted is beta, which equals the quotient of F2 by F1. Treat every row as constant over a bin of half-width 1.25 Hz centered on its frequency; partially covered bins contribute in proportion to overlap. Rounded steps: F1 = 1.246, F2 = 0.93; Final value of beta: 0.74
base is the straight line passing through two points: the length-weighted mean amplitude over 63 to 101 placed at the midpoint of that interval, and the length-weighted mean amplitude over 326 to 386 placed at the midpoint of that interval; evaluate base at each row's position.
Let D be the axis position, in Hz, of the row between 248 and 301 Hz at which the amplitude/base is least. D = 252.0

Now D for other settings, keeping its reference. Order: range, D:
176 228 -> 227.0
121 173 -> 132.0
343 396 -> 387.0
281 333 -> 312.0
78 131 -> 82.0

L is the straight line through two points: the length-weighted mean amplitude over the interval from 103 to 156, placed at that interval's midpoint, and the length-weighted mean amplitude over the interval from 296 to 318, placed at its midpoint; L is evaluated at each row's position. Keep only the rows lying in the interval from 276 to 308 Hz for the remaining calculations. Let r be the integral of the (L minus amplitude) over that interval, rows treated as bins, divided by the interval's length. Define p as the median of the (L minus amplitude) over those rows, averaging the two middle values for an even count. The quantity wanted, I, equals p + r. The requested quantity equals 0.005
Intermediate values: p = 0.00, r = 0.004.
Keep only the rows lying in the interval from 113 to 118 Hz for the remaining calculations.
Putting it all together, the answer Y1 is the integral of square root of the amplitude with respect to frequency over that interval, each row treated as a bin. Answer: 5.33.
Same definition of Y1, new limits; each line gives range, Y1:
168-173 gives 5.80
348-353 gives 5.46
